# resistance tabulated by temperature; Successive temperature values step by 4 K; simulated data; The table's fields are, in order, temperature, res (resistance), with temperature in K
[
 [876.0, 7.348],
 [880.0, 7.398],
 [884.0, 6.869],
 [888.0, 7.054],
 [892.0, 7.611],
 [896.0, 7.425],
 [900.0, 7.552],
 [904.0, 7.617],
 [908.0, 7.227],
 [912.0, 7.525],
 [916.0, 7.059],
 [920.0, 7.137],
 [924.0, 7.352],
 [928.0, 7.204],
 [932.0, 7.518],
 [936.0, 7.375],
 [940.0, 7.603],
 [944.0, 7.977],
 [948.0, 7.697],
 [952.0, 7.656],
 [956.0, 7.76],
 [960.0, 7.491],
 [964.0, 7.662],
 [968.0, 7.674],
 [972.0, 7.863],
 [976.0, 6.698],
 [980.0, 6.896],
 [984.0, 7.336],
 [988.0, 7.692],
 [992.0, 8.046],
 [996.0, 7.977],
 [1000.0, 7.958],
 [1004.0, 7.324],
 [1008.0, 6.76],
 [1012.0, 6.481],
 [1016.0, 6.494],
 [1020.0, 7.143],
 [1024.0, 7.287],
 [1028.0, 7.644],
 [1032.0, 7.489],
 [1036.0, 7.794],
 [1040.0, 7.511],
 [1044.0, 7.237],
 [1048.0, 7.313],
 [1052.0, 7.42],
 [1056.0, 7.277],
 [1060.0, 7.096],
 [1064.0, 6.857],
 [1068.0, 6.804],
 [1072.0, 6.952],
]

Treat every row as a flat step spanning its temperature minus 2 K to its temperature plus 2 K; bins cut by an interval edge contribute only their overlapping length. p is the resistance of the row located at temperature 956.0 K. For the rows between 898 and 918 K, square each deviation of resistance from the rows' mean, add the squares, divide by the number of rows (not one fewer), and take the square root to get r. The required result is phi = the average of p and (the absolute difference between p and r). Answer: 7.7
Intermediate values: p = 7.76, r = 0.22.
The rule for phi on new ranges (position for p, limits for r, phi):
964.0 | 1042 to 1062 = 7.6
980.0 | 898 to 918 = 6.8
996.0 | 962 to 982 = 7.7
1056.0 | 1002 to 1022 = 7.1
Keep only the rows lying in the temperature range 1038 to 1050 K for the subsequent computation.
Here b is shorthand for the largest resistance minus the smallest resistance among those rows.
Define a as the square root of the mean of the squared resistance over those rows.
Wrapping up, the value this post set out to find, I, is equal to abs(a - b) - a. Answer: -0.3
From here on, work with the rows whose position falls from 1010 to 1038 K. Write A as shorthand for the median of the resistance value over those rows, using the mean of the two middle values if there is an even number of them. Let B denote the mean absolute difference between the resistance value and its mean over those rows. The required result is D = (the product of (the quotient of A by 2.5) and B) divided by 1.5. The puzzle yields 0.81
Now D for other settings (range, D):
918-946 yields 0.42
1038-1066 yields 0.30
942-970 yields 0.19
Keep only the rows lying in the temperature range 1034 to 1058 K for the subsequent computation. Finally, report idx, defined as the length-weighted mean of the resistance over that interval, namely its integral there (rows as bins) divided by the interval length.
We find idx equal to 7.43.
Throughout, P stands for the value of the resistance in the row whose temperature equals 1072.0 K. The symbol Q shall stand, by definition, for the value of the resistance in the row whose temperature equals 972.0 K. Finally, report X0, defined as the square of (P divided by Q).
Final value 0.78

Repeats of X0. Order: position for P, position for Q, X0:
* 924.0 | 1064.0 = 1.15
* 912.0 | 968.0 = 0.96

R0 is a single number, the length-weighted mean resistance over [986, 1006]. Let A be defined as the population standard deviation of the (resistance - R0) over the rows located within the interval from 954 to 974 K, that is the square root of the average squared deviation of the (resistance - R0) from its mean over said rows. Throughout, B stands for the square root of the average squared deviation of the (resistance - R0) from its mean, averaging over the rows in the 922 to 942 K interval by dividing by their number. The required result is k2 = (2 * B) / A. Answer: 2.3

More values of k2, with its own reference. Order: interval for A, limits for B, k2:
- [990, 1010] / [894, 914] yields 0.5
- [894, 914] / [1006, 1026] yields 4.9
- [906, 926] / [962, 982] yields 5.7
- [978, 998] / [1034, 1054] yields 0.9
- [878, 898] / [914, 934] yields 1.2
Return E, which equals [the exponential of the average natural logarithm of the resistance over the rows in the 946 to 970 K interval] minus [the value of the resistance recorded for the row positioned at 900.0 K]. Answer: 0.10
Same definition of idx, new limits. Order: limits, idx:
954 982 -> 7.43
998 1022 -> 7.03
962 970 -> 7.67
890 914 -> 7.49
